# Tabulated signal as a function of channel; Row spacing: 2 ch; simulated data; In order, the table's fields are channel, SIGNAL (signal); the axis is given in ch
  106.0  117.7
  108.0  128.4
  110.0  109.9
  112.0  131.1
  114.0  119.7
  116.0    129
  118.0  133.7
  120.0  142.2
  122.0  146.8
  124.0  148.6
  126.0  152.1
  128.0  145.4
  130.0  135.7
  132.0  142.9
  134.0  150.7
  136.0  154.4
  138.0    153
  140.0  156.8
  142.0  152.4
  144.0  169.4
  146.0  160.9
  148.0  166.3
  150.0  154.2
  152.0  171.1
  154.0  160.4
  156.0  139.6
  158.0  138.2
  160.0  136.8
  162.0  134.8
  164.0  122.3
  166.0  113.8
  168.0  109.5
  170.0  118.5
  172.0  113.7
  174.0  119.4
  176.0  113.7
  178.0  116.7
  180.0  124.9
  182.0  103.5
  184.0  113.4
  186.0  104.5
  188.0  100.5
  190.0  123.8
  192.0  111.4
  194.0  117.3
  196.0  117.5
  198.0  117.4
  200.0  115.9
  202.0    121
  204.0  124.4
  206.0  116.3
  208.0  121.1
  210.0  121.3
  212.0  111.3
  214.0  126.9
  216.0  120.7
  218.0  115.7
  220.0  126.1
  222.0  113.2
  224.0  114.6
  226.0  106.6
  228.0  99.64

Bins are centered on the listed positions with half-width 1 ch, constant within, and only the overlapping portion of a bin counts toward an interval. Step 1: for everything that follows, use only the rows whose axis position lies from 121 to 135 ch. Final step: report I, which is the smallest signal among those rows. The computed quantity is 135.7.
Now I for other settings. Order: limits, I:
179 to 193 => 100.5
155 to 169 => 109.5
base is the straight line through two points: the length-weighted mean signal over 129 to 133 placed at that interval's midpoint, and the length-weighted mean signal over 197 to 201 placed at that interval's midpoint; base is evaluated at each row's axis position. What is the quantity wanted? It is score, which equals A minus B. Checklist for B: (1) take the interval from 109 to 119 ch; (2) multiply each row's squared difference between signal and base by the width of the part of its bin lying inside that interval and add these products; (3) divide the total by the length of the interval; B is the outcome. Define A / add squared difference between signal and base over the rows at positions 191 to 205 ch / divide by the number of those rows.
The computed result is -476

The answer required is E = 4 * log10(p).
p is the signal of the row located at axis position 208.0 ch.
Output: 8.33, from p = 121.1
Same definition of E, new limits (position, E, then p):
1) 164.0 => 8.35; 122.3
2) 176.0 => 8.22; 113.7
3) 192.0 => 8.19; 111.4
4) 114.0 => 8.31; 119.7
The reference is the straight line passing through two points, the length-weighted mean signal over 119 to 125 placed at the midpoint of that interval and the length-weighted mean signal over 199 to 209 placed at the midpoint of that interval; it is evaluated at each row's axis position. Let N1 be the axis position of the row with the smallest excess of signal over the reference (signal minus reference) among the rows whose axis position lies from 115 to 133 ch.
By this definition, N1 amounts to 116.0 ch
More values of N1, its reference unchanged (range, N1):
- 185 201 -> 188.0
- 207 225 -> 212.0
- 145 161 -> 160.0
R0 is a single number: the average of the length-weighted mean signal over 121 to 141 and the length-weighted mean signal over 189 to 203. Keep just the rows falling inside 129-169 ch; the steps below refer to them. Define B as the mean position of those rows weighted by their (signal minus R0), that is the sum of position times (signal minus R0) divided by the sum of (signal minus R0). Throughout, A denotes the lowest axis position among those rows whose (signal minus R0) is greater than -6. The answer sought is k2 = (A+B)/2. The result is 135.4 ch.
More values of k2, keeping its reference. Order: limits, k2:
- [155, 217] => 172.7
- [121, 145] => 128.5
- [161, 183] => 167.7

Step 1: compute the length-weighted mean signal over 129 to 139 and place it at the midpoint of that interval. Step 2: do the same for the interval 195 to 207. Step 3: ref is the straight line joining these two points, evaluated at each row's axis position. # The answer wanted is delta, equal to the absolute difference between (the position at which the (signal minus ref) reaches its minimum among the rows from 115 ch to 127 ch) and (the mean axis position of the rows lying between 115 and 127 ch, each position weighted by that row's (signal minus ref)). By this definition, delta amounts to 2.0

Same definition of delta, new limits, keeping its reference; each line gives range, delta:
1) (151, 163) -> 9.0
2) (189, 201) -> 2.7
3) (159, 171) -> 0.9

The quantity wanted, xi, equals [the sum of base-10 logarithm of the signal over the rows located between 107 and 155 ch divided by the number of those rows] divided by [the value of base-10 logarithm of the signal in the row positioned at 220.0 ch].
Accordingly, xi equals 1.03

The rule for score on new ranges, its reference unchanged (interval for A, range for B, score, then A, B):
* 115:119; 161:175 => 52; 166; 115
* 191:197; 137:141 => -319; 20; 339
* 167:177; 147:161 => -446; 131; 577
